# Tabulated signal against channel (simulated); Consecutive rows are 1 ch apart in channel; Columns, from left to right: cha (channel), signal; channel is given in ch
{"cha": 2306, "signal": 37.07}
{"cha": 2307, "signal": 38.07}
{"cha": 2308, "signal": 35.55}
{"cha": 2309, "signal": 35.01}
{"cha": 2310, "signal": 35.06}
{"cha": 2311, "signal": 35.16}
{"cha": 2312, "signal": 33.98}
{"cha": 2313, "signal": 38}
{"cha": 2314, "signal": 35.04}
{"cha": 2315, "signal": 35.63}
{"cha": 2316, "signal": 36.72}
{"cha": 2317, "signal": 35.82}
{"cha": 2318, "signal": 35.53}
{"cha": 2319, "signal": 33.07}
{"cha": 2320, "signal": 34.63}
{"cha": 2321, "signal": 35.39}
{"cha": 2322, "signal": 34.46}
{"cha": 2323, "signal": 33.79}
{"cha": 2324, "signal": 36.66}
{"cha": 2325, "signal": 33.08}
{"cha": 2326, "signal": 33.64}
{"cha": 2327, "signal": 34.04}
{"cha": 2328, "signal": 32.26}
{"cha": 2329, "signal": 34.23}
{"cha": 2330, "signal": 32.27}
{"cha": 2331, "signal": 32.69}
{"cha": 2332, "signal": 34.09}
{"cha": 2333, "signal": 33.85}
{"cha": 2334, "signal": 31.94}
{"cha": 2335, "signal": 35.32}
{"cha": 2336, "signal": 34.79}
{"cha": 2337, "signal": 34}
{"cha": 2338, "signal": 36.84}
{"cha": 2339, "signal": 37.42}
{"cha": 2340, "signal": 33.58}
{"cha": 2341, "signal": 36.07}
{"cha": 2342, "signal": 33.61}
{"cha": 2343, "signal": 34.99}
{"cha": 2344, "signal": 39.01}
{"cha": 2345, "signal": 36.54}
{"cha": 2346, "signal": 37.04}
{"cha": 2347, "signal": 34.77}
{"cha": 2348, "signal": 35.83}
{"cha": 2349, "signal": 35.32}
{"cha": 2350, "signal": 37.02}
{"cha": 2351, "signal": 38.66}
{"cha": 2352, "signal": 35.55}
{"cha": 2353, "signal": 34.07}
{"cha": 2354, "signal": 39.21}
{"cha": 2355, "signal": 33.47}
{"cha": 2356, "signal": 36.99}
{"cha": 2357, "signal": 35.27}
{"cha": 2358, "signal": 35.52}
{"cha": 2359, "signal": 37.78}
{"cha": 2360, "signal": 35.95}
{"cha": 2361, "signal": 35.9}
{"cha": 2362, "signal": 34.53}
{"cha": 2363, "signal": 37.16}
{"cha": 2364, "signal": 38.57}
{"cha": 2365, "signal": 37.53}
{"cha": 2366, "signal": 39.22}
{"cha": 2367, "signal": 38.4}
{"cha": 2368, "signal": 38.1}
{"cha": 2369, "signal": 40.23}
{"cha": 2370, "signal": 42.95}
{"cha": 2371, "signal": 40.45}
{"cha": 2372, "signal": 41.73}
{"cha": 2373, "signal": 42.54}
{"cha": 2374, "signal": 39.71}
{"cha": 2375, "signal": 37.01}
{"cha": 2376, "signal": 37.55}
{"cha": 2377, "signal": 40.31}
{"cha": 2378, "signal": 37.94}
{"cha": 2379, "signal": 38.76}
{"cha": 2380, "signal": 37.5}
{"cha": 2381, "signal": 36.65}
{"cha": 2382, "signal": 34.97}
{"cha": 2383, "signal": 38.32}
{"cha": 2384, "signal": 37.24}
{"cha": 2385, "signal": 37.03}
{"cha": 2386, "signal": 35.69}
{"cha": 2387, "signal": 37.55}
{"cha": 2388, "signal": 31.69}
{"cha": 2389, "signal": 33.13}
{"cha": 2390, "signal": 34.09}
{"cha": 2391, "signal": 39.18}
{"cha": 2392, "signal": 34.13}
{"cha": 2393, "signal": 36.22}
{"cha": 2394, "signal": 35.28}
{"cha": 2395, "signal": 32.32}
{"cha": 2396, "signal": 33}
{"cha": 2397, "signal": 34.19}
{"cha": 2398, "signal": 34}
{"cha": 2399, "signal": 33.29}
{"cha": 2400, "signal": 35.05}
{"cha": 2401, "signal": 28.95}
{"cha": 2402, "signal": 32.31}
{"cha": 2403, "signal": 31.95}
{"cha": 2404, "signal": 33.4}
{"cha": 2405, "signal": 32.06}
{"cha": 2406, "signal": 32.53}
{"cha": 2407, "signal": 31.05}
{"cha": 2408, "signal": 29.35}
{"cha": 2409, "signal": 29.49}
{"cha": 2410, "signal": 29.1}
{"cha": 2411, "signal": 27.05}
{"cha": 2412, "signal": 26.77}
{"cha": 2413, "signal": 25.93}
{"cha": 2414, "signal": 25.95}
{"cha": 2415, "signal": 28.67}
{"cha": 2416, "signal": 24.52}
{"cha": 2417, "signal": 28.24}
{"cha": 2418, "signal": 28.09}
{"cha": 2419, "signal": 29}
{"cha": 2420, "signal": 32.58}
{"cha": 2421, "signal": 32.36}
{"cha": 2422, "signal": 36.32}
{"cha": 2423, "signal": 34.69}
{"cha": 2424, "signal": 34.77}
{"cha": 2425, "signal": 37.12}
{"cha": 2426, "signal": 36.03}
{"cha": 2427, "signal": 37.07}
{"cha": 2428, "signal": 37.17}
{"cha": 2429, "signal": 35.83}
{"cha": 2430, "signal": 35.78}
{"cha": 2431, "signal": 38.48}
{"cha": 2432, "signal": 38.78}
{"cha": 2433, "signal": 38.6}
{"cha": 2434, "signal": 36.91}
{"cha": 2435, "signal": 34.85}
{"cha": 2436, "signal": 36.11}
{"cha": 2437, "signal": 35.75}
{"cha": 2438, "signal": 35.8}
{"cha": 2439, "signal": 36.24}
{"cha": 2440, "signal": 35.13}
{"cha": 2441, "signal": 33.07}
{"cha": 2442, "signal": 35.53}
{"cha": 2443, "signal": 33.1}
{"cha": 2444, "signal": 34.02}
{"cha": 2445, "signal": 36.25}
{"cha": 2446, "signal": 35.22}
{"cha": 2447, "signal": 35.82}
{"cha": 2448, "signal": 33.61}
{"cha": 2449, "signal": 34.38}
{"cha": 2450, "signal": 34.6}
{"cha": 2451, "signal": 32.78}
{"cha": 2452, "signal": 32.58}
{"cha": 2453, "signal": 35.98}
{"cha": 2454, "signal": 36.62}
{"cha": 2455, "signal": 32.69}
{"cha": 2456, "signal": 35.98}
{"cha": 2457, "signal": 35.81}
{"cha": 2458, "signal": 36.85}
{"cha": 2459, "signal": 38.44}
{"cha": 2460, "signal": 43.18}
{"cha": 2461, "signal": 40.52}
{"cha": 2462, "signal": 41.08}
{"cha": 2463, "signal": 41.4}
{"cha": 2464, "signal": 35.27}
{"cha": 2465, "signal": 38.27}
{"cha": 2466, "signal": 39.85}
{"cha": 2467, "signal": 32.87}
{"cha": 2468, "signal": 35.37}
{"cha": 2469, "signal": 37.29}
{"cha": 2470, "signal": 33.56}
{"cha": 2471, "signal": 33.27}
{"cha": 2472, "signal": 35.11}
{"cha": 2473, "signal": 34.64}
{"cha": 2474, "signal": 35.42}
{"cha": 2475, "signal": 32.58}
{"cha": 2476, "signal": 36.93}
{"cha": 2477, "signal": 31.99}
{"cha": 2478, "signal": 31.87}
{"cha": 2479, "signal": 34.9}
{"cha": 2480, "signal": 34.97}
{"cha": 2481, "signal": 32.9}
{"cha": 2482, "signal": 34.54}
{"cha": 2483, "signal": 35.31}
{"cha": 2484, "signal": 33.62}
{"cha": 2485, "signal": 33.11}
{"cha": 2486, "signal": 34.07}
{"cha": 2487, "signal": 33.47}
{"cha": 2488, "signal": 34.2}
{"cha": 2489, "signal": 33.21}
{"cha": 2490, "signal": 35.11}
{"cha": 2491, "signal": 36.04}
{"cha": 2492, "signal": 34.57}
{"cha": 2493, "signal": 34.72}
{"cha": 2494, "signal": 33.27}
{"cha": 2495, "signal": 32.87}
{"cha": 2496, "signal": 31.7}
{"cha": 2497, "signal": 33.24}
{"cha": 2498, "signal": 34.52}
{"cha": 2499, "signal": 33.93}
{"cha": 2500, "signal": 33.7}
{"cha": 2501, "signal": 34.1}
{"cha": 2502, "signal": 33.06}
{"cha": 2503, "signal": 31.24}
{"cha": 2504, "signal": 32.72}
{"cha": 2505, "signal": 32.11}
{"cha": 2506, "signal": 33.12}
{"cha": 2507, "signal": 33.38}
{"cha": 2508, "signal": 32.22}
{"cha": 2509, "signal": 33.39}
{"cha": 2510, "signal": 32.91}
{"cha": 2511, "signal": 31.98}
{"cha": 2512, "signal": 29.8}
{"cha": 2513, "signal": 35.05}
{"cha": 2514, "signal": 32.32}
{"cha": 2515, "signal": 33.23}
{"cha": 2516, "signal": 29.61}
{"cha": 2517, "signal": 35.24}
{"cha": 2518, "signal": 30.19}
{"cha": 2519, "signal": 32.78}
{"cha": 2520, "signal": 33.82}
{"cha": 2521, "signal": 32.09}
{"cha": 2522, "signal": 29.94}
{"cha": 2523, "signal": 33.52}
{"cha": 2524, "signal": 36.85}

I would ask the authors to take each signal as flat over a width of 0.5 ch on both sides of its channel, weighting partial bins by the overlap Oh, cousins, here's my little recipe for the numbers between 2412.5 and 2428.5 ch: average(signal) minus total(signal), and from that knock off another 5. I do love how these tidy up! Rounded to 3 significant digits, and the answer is -482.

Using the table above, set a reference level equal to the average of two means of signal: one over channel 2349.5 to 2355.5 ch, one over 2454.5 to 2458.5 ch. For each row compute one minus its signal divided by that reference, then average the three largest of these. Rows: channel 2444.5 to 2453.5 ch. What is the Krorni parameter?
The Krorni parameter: 0.079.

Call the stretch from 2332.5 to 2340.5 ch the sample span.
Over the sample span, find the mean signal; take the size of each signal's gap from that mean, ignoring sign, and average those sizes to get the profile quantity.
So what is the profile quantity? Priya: 1.4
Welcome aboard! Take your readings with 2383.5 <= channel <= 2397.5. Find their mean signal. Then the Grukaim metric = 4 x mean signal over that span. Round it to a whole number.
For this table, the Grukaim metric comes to 140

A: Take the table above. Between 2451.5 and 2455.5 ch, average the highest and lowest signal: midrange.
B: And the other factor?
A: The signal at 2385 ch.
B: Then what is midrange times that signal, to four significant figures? 1281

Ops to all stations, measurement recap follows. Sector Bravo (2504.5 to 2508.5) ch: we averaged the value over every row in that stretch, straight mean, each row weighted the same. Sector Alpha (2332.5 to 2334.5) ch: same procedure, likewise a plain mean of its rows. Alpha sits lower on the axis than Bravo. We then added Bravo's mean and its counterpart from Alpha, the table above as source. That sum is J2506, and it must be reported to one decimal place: 65.6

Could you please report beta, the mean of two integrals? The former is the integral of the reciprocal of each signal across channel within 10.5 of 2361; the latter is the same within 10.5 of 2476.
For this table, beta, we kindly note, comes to 0.59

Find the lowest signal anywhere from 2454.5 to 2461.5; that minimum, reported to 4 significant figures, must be 32.69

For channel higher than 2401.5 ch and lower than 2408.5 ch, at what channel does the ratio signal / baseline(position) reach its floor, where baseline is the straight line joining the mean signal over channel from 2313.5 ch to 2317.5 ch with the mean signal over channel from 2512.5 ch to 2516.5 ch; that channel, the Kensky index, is 2408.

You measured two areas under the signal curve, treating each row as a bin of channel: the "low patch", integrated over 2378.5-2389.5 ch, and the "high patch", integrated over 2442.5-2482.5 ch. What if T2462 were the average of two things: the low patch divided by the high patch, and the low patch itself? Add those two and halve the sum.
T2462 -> 199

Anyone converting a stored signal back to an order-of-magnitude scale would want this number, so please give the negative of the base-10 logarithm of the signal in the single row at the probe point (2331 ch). -1.51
